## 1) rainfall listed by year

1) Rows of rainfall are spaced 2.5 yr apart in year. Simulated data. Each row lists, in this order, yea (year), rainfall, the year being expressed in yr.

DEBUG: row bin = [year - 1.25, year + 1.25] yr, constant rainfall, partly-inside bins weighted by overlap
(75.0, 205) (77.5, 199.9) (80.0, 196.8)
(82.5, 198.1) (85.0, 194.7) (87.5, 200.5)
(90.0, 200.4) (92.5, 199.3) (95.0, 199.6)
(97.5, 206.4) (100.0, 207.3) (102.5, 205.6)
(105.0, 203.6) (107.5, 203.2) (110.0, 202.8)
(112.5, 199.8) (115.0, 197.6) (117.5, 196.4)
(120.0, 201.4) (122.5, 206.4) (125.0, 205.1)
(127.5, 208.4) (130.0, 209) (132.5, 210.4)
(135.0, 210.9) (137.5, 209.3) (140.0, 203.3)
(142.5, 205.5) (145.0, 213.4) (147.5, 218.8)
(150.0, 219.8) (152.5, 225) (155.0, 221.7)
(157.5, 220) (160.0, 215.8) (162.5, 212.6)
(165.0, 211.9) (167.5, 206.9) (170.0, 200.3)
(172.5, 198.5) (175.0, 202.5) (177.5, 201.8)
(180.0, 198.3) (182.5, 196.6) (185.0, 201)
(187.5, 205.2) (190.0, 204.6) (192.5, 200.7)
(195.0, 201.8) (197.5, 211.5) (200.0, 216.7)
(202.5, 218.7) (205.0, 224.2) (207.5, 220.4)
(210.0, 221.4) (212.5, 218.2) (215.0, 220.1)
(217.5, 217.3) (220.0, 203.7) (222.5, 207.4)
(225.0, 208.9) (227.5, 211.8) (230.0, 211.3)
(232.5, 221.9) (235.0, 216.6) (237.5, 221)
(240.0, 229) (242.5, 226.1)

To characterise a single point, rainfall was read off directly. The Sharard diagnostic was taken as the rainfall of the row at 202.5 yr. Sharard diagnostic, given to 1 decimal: 218.7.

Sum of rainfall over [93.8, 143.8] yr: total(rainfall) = 4092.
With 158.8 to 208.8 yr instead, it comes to 4150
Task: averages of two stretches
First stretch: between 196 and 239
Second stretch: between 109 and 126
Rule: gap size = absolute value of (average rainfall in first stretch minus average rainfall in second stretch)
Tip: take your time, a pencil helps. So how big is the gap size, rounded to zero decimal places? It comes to 15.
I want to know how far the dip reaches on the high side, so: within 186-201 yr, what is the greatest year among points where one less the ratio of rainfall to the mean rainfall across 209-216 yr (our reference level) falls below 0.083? 200.0 yr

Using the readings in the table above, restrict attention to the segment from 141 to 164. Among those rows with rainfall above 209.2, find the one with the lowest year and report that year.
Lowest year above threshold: 145.0 yr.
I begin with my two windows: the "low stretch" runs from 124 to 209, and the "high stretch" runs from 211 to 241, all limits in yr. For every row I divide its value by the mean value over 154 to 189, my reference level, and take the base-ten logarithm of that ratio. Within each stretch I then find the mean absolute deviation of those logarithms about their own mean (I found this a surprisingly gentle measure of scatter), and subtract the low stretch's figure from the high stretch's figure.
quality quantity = -0.002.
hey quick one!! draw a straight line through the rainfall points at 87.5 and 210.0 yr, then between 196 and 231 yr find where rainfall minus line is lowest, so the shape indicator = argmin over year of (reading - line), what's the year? 220.0 yr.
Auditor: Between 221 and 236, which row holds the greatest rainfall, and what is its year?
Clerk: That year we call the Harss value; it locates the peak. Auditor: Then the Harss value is 232.5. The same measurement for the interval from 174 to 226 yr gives 205.0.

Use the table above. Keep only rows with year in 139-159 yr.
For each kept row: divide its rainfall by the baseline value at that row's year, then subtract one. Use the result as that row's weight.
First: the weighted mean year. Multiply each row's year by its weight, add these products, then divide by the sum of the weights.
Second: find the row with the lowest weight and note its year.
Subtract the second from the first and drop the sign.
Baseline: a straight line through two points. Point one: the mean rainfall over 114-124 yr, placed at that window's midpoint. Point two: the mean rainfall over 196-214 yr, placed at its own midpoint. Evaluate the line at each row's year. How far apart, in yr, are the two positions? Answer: 12.0 yr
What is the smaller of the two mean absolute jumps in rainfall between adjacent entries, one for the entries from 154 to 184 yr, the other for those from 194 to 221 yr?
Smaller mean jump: 3.0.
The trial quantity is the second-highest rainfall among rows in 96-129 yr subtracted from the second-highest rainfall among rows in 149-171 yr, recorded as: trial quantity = 14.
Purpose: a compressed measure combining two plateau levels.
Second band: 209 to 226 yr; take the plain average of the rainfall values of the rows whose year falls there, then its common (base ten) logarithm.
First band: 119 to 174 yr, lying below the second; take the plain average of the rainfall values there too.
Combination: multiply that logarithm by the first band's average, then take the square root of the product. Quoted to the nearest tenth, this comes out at 22.2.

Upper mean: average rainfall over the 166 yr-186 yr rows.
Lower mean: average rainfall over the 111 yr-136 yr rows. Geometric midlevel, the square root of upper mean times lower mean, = 203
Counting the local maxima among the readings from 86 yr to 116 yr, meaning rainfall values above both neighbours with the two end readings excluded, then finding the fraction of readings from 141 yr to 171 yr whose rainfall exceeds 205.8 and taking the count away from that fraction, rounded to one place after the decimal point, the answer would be -0.2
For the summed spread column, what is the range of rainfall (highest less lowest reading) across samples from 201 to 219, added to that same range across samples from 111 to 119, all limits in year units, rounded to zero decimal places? 10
